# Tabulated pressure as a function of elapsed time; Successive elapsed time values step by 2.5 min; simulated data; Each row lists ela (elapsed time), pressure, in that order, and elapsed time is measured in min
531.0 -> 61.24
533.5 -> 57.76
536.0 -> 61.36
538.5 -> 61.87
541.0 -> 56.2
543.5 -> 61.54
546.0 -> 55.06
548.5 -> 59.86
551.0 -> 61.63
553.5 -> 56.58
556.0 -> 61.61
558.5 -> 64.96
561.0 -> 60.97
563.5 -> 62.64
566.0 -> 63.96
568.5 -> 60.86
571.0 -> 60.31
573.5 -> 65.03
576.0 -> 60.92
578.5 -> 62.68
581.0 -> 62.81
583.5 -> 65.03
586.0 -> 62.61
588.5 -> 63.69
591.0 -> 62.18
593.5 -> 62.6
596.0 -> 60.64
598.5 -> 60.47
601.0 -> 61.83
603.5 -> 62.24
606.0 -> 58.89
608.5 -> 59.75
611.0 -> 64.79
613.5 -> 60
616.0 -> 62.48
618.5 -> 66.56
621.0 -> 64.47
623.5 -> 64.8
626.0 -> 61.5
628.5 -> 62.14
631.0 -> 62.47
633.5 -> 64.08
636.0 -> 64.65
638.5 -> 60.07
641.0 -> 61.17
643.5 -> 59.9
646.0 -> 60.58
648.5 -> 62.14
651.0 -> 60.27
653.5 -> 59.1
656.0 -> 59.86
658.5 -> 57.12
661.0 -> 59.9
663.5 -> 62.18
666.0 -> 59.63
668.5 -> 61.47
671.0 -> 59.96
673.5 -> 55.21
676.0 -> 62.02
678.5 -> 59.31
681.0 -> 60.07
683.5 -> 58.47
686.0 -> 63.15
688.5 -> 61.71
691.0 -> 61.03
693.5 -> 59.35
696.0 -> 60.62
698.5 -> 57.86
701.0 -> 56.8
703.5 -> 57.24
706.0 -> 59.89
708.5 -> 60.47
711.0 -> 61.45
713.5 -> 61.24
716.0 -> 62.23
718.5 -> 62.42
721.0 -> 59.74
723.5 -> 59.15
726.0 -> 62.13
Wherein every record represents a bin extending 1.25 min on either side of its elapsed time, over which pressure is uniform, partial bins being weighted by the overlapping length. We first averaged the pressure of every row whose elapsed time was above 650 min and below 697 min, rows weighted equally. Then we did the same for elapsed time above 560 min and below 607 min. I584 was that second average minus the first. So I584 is 2.1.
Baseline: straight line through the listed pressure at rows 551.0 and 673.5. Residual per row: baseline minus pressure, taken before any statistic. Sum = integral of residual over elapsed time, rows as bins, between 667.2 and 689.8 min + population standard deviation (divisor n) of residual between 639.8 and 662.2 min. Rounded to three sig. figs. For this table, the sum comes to -116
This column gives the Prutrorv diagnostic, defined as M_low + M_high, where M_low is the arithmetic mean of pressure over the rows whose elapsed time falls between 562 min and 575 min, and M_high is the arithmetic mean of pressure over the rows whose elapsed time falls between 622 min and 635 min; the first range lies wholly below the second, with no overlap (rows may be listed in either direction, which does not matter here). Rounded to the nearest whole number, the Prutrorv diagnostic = 126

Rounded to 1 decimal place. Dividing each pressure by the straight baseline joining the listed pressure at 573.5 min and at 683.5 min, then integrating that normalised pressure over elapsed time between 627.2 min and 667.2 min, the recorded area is 40.2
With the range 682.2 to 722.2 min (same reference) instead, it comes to 42.0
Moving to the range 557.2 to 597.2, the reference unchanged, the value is 38.7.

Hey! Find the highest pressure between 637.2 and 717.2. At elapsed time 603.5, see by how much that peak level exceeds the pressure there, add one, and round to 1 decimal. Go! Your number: 1.9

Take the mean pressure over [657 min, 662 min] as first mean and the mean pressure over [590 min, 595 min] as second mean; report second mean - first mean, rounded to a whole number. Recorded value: 4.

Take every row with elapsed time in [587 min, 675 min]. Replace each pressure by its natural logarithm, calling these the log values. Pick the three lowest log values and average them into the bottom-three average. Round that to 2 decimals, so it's 4.04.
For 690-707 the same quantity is 4.05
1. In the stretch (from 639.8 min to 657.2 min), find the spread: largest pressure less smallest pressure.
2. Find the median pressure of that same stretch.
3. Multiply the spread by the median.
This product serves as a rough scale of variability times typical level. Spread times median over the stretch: 183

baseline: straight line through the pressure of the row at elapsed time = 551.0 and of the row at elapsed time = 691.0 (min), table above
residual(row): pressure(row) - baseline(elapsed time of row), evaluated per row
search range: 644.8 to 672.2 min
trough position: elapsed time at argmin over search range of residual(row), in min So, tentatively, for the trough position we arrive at 658.5 min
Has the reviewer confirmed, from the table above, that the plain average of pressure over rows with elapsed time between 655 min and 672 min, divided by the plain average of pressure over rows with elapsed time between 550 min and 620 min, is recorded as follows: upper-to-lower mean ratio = 0.97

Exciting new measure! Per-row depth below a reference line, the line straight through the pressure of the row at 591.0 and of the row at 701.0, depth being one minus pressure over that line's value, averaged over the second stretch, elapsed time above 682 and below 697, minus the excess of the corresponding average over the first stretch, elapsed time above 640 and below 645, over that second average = -0.103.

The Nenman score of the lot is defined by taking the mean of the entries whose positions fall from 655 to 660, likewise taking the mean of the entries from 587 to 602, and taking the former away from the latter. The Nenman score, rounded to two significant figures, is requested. 3.4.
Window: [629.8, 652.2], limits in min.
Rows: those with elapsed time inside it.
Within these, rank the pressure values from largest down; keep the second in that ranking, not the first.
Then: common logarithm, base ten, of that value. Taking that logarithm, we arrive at 1.81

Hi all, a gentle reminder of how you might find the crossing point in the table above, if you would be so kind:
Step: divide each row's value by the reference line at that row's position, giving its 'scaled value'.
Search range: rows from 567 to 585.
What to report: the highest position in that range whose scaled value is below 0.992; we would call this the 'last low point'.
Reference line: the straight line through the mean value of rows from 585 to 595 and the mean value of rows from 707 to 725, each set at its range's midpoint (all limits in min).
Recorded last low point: 576.0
